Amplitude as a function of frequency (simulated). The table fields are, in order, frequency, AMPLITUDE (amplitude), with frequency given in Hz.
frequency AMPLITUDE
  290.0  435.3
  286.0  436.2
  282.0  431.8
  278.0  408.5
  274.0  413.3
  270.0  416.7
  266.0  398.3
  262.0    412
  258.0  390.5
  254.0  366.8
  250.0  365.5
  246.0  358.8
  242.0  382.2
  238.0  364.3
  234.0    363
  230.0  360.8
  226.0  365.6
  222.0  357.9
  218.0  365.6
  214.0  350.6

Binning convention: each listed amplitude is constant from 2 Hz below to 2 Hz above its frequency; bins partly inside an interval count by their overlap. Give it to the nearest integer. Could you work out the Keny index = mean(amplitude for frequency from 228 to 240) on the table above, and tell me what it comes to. 363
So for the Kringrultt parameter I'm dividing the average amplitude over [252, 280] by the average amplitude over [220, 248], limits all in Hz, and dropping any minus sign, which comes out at 1.10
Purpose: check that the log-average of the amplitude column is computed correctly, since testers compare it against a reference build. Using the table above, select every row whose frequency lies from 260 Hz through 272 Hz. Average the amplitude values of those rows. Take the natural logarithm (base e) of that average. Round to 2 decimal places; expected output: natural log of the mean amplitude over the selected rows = 6.01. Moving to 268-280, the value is 6.02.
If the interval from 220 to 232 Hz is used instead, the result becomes 5.89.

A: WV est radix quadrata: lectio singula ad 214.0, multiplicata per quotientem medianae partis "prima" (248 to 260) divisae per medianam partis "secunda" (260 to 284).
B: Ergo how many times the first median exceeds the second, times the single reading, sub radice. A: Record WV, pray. 17.7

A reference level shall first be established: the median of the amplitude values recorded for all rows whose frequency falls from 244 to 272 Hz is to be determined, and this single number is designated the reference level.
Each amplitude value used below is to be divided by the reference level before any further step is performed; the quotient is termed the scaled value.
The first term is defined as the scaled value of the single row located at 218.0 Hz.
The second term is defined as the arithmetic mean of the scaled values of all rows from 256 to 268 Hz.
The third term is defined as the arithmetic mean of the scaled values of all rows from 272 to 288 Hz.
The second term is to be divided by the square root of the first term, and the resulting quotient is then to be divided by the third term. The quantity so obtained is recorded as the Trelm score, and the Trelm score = 0.979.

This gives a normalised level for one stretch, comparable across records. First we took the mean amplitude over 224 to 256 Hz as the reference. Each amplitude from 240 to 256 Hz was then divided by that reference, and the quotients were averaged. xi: 1.01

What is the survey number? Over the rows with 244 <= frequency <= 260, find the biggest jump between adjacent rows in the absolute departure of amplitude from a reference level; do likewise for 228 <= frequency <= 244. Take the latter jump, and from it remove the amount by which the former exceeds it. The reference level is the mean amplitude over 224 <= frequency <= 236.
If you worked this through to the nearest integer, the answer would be 12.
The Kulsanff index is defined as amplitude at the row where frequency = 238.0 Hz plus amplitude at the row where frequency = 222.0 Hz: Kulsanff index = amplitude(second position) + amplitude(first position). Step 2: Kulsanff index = 722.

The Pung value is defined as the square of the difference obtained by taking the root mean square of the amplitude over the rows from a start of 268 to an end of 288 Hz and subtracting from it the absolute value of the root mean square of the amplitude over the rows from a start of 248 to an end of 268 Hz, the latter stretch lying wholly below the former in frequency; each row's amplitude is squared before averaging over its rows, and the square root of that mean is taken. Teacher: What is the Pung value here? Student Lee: 1183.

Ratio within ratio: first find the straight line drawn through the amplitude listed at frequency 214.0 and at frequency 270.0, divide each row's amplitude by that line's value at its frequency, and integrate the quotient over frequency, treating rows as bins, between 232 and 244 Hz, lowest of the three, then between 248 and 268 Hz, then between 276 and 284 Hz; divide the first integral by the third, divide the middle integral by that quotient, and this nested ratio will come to 13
